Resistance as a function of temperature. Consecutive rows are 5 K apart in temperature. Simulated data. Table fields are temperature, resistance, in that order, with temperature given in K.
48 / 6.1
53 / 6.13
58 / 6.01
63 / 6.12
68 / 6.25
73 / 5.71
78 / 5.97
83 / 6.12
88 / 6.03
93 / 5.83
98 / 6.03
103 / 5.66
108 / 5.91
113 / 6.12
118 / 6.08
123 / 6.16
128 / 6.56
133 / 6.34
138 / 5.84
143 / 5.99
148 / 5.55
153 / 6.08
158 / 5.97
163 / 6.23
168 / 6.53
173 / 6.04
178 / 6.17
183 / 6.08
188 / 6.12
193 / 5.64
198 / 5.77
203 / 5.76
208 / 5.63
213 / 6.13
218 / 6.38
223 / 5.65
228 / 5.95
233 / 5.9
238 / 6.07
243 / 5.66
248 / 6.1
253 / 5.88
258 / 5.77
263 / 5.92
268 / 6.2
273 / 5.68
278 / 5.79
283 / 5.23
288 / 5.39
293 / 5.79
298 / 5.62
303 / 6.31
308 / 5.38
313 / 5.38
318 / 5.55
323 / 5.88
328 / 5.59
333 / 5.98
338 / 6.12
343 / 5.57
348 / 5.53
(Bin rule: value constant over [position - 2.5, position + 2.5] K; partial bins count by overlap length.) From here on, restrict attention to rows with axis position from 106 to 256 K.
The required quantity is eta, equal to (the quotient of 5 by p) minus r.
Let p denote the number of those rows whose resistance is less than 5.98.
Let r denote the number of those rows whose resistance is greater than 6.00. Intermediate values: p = 13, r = 16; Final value -16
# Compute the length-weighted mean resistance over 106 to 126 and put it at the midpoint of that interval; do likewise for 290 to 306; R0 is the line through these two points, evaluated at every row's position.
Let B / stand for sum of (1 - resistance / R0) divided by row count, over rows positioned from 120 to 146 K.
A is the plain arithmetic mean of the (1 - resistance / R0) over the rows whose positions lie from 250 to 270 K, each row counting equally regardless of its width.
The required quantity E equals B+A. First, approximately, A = 0.00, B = -0.019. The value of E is -0.023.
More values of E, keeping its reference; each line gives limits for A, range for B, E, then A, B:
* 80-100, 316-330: 0.048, 0.02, 0.029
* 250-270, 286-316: 0.034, 0.00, 0.039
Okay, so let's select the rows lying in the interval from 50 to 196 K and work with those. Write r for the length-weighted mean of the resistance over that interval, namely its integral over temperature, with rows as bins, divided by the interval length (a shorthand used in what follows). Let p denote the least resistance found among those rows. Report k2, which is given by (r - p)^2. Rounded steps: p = 5.55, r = 6.04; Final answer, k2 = 0.24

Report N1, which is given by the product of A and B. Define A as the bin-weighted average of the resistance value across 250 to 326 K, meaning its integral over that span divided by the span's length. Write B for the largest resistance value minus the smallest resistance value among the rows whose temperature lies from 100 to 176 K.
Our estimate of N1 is 5.8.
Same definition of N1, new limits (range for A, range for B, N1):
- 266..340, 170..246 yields 4.3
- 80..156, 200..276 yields 4.5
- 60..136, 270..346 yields 6.5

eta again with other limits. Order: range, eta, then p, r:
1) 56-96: -3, 3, 5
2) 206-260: -3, 7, 4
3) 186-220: -2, 4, 3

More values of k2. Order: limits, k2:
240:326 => 0.26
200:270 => 0.09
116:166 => 0.29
